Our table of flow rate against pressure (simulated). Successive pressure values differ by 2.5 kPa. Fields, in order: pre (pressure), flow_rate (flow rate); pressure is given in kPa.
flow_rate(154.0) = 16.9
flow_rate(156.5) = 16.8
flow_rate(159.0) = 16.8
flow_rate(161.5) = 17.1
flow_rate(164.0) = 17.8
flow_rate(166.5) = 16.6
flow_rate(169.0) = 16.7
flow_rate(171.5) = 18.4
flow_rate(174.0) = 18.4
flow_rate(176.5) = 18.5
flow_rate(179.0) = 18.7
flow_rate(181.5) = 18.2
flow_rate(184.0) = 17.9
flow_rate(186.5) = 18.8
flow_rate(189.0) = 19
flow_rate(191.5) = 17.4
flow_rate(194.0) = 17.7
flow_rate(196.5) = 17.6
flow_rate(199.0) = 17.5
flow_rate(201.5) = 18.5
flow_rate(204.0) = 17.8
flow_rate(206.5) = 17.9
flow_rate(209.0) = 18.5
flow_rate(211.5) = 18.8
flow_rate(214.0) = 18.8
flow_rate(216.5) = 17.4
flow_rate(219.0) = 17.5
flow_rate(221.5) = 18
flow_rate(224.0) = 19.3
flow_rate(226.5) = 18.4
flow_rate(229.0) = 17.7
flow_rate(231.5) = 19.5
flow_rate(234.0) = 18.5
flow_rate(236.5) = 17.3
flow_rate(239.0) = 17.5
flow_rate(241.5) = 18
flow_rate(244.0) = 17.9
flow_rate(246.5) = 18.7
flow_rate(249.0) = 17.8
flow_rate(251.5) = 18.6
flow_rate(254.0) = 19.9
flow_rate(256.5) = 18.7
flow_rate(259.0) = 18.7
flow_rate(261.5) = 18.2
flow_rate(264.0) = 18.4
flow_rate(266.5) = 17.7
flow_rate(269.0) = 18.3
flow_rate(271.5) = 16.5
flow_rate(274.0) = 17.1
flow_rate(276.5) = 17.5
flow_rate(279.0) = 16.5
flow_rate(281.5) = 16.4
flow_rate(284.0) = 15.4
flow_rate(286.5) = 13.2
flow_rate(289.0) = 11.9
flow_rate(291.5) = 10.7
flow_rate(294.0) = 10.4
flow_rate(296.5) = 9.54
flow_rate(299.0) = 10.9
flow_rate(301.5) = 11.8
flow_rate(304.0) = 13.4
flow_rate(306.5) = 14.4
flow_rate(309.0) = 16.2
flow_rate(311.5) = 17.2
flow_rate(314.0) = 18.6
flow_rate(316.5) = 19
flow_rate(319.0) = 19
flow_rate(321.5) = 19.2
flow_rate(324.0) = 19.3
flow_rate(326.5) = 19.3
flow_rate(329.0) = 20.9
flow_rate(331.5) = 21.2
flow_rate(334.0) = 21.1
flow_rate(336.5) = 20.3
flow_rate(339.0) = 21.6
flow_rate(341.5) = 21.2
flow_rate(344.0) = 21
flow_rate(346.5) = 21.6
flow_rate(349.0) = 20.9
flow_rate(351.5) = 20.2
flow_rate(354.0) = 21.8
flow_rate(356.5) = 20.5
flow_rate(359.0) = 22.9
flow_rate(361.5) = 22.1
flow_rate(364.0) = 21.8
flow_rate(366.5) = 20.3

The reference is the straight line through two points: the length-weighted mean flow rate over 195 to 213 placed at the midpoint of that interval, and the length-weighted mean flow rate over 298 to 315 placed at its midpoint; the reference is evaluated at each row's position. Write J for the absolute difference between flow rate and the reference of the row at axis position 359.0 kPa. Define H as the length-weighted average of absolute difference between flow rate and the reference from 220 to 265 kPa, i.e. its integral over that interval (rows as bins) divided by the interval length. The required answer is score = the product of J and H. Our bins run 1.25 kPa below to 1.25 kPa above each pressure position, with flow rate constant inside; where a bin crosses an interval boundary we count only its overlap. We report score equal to 16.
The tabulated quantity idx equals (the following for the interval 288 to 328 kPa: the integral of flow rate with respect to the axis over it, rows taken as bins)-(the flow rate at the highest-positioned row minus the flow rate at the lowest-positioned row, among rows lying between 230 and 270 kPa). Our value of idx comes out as 606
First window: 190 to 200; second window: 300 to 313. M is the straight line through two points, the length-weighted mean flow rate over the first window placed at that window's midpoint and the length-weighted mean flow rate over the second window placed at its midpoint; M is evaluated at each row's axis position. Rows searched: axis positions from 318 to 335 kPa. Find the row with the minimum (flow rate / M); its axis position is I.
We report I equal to 319.0 kPa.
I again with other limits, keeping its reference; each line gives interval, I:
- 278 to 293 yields 291.5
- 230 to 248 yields 236.5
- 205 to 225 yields 216.5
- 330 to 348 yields 336.5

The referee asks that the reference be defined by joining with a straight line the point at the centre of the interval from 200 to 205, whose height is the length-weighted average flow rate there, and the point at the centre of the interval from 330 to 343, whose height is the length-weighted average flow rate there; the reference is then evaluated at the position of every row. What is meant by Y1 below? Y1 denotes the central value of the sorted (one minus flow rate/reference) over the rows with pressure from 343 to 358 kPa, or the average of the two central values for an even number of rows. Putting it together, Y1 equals 0.02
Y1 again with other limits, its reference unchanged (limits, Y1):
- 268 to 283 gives 0.15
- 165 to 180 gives -0.05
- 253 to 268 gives 0.05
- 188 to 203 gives 0.02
